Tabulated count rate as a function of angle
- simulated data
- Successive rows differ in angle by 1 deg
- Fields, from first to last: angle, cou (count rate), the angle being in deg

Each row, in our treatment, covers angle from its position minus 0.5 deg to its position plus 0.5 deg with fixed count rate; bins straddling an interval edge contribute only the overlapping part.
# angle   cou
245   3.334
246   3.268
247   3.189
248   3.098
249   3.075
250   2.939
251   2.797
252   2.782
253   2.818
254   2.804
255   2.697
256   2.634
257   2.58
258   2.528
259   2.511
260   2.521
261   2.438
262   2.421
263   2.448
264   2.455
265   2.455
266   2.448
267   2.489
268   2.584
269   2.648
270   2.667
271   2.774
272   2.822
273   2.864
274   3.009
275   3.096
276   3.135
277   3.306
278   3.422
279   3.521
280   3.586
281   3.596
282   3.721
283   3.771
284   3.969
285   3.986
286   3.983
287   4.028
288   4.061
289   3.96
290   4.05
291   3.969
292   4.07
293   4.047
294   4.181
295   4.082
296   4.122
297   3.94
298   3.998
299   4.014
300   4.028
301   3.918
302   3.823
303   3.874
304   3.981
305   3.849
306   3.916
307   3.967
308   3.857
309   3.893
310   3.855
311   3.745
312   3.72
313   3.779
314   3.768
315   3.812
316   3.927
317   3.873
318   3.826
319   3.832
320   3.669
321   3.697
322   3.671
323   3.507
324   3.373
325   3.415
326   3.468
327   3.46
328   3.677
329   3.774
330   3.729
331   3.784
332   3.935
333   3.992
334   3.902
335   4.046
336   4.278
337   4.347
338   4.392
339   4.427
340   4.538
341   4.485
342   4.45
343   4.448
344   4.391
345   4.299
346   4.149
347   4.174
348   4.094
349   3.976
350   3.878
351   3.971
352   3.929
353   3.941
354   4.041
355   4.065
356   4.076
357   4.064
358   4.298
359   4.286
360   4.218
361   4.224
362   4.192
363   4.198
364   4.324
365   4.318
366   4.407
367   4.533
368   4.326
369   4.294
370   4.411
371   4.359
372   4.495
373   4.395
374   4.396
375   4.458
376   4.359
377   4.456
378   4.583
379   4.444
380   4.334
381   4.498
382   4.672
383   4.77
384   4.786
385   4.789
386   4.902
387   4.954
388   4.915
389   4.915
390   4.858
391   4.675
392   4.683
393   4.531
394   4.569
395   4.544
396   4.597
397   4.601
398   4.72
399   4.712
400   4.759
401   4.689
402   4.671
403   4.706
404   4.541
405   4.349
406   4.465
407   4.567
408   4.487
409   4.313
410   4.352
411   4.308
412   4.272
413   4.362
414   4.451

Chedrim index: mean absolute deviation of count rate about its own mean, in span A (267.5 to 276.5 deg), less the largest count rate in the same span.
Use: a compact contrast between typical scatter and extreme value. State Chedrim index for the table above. -3.0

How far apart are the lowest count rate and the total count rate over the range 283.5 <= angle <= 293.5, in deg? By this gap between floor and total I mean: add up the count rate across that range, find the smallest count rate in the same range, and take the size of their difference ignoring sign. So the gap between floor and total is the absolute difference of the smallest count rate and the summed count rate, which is 36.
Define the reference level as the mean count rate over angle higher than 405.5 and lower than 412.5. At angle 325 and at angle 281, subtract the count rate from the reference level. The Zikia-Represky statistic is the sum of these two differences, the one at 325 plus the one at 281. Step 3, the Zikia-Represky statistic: 1.8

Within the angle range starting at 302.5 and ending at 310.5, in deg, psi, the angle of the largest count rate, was 304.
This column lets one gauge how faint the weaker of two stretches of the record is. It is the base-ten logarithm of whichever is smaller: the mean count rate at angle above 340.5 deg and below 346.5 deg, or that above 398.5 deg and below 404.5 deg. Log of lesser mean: 0.64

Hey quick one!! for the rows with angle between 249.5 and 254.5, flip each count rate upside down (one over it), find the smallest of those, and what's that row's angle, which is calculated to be 250 deg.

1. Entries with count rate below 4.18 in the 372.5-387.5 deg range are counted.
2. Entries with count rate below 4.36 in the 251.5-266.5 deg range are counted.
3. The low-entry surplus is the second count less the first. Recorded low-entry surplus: 15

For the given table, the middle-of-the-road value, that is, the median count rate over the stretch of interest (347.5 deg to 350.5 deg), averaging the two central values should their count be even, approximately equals 3.98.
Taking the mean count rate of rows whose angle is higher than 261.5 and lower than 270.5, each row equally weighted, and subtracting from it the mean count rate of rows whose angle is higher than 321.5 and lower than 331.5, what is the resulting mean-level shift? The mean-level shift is -1.1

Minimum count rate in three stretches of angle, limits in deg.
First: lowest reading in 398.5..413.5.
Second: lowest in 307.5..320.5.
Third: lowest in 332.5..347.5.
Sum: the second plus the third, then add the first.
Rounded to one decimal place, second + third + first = 11.8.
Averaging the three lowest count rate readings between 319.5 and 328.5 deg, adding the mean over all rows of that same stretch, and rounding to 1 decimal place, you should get 7.0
